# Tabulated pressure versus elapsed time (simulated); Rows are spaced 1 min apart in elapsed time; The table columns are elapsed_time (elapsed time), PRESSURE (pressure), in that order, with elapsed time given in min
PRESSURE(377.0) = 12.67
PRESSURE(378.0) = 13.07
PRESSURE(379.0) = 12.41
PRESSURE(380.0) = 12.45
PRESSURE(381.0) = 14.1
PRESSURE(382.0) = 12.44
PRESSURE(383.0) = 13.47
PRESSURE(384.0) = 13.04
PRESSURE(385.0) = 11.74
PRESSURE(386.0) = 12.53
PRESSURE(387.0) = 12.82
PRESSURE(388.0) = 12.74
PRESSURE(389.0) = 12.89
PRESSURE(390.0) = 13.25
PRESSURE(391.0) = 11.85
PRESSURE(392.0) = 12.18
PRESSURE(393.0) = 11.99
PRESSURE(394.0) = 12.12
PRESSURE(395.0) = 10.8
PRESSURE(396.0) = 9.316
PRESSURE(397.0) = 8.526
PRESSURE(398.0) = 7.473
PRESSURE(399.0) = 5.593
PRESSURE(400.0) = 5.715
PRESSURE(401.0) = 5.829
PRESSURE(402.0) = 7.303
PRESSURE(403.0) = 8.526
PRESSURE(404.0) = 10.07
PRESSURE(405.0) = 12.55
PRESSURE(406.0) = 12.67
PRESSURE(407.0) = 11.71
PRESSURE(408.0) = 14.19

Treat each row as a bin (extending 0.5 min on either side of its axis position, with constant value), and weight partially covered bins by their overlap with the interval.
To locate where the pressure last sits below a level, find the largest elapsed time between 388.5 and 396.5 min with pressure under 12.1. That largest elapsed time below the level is 396.0 min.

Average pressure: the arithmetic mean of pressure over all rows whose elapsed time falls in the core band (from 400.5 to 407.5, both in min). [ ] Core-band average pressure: 10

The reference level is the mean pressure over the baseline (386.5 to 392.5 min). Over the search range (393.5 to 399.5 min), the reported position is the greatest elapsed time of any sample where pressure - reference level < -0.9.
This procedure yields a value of 399.0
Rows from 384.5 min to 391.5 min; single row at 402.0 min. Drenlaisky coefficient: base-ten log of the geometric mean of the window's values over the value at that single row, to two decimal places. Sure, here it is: 0.23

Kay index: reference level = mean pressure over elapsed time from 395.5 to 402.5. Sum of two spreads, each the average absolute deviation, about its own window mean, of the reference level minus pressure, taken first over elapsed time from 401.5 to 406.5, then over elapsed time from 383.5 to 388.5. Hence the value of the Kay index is 2.3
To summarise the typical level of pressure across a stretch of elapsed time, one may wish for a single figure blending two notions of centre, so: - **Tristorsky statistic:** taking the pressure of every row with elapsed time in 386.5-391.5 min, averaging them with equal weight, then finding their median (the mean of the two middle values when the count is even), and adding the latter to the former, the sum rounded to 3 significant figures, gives 25.5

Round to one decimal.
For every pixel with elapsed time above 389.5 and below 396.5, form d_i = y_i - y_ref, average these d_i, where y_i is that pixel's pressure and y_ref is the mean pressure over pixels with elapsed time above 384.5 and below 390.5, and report -1.0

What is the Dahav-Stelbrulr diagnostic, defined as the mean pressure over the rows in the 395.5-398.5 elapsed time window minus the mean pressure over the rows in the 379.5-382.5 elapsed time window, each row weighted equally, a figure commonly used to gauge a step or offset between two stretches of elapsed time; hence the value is -5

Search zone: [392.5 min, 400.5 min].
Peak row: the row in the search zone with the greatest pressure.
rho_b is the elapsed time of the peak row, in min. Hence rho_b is 394.0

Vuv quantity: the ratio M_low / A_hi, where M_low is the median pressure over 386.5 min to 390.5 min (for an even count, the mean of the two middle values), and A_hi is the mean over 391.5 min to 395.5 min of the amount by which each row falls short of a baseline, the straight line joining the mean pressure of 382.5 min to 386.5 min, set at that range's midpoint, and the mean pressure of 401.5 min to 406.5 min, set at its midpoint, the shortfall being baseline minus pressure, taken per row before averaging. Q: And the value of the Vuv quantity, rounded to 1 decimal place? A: -59.0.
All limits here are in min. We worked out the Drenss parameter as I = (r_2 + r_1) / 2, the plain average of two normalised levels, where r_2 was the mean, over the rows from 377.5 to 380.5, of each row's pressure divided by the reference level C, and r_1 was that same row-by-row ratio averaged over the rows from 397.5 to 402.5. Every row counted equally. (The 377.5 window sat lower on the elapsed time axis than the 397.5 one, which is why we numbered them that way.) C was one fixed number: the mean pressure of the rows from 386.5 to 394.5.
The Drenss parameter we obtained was 0.76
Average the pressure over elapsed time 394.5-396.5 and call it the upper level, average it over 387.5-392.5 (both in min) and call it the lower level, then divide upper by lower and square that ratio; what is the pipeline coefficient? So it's 0.64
